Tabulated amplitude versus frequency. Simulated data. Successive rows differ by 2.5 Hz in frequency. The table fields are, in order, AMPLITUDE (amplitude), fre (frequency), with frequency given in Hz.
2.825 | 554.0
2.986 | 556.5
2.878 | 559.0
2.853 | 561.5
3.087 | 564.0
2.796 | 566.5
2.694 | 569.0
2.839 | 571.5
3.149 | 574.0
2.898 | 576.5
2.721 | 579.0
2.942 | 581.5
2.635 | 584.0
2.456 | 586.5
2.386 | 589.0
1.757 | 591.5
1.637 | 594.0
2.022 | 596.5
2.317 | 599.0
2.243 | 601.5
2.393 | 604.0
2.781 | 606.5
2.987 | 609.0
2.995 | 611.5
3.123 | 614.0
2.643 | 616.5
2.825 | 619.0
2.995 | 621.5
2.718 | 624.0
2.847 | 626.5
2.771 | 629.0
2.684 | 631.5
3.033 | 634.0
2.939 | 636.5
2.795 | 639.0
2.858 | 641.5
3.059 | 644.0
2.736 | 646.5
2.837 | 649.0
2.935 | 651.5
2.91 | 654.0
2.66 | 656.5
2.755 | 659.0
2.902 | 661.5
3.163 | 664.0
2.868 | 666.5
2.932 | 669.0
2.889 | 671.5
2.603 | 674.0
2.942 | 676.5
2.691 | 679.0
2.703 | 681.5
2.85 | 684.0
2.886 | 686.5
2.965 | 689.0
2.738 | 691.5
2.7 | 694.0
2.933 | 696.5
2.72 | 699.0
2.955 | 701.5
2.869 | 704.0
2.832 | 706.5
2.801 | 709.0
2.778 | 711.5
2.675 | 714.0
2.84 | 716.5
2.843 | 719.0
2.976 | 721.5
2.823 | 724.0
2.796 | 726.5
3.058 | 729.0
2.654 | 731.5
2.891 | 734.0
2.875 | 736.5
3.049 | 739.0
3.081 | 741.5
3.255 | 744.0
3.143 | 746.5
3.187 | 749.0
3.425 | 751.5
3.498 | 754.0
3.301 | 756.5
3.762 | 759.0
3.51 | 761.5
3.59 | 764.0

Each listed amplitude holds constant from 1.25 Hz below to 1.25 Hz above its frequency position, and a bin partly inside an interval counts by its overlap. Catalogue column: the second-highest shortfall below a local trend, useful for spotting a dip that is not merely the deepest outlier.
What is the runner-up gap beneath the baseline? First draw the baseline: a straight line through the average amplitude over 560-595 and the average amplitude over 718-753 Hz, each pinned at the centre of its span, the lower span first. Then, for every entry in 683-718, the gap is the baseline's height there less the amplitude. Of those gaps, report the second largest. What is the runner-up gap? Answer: 0.21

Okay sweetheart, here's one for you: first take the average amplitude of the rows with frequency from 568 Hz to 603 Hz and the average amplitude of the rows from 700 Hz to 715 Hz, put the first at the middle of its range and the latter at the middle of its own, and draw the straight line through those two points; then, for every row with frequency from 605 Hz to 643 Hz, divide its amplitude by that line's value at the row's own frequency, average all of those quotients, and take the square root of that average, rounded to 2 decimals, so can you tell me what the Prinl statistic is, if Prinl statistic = 1.05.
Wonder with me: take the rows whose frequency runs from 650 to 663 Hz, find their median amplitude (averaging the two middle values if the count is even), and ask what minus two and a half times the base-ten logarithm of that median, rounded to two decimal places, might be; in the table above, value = -1.16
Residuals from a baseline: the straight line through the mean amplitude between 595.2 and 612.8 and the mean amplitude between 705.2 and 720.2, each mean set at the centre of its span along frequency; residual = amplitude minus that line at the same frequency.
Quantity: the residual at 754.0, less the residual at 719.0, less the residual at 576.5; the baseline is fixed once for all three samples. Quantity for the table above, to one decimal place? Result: 0.1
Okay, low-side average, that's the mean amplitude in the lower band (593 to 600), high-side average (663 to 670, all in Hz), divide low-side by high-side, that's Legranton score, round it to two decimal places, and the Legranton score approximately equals 0.67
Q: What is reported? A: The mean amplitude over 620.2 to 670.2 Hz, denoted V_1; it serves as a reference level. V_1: 2.87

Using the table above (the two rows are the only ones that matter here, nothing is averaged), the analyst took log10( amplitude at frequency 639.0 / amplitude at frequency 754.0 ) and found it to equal -0.10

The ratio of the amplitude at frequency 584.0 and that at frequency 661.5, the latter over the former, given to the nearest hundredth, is 1.10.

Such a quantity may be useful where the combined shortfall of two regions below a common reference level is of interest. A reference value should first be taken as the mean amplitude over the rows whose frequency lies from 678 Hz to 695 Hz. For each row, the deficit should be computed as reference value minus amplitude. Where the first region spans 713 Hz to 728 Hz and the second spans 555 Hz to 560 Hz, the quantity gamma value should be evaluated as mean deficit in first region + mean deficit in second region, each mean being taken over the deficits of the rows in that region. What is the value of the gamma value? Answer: -0.2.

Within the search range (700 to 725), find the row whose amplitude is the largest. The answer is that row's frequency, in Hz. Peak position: 721.5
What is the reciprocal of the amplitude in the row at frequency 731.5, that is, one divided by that 0.38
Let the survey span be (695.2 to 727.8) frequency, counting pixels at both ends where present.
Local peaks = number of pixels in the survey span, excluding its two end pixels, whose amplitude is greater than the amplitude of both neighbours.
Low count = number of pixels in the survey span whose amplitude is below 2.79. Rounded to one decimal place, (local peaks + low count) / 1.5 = 3.3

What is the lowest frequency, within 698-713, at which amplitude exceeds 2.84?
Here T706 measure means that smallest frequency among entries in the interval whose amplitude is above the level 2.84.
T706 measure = 701.5 Hz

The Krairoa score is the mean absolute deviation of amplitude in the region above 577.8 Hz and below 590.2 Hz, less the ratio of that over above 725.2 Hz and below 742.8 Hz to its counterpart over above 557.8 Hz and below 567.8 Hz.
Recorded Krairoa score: -1.22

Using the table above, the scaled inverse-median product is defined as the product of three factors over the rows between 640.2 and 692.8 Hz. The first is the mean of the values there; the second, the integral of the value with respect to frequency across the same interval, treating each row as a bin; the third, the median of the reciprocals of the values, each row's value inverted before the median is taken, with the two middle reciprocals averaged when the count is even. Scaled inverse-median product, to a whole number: 149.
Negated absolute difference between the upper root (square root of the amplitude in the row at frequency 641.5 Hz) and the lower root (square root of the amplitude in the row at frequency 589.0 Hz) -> -0.15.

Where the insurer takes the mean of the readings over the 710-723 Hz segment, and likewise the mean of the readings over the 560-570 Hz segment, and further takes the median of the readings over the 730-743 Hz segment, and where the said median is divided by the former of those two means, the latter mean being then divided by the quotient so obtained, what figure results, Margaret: 2.79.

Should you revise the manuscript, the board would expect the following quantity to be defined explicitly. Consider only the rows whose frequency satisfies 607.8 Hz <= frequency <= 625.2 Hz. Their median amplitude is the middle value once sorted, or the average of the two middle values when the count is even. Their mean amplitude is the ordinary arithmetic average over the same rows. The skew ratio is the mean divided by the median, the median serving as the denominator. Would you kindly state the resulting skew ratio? 0.97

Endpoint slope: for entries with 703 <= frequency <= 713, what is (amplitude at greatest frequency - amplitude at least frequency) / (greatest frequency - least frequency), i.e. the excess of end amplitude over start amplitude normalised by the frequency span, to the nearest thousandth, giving -0.012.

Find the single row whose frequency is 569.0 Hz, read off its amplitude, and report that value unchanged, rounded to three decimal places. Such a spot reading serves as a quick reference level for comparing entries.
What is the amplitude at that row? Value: 2.694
